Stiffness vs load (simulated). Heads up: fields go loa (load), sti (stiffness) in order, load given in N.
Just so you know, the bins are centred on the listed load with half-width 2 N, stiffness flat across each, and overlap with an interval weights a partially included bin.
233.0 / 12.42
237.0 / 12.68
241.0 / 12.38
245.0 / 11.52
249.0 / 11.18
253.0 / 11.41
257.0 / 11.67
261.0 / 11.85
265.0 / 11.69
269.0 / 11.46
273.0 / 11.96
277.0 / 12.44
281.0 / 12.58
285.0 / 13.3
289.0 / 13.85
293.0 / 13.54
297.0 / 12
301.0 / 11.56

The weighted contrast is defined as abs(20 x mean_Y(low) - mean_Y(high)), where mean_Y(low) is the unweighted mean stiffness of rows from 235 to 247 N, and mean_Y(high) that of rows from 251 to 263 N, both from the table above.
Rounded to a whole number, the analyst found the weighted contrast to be 232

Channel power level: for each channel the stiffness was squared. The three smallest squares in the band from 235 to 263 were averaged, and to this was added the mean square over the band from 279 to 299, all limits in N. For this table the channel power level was 300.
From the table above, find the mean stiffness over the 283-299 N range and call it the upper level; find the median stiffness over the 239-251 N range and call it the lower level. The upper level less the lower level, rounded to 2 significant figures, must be 1.7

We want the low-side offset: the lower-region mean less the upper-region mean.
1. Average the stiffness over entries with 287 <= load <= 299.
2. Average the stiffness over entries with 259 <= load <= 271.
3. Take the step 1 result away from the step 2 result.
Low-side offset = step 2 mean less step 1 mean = -1.46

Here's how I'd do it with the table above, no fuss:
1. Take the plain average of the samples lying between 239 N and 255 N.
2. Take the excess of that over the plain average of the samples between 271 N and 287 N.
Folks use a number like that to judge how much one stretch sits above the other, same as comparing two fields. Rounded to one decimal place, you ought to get -0.9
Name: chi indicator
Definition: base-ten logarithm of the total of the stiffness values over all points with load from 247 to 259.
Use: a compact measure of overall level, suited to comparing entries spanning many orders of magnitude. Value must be 1.53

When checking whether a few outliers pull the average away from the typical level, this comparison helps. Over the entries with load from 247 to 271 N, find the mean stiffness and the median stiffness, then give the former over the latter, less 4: -3.00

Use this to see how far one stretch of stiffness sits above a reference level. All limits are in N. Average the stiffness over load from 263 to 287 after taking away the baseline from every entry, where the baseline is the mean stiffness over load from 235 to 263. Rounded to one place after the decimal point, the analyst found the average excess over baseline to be 0.4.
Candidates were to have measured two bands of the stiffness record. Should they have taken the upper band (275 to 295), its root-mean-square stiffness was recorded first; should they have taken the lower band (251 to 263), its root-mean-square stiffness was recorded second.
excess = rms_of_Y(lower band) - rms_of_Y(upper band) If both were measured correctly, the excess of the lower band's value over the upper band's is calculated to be -1.5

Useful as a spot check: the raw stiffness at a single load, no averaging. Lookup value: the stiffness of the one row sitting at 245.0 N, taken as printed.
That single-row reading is 11.52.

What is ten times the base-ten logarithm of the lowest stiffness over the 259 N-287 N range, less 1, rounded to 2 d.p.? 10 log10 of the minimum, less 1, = 9.59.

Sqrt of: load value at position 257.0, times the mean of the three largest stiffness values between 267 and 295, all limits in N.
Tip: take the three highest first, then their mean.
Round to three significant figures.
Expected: 12.6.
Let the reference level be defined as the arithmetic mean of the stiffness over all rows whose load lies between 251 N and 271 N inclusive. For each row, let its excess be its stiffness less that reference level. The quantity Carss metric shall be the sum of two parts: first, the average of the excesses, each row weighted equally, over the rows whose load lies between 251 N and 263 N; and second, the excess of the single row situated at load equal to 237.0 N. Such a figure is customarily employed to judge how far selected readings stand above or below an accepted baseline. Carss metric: 1.1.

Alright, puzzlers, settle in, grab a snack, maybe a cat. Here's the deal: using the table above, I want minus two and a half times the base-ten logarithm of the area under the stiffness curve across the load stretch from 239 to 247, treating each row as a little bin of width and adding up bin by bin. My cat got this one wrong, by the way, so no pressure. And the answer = -4.95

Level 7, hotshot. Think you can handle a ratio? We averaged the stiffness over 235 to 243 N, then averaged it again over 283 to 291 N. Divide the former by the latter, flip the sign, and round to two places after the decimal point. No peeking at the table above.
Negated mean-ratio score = -0.92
